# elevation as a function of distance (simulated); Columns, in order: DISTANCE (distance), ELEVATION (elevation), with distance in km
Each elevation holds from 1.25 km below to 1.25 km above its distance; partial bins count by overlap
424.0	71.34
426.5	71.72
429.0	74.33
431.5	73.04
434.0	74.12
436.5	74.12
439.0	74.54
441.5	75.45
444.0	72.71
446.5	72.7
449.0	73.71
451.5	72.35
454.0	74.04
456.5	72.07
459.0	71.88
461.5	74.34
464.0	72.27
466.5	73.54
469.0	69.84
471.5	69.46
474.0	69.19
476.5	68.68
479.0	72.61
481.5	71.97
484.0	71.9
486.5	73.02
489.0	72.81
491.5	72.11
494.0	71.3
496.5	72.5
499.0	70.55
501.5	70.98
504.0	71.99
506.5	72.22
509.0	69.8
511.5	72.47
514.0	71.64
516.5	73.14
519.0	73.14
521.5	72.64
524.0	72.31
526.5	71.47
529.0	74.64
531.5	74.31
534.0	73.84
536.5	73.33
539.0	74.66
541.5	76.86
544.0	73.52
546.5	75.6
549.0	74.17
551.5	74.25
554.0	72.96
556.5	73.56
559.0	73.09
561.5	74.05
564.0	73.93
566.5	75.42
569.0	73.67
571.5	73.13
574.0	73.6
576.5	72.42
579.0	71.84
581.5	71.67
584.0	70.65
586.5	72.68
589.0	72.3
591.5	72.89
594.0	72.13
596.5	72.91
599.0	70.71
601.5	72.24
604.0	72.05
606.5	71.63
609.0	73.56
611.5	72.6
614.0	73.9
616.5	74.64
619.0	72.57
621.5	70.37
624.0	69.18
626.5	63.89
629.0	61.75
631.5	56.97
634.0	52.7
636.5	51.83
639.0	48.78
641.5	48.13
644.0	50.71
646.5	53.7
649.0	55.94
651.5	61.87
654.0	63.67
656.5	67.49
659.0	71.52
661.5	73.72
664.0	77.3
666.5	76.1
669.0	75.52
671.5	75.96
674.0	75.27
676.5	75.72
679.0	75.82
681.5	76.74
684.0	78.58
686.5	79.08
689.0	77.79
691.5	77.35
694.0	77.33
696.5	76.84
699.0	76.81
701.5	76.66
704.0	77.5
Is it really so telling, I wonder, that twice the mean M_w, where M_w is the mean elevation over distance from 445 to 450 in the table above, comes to 146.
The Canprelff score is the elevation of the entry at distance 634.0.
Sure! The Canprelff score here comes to 52.7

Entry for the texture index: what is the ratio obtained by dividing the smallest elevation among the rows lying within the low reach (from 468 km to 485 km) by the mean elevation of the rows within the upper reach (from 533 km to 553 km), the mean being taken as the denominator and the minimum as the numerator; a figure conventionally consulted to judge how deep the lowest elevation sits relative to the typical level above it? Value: 0.92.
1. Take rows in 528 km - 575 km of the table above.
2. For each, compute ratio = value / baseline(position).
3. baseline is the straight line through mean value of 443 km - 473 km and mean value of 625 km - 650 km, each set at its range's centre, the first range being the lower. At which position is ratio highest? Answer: 566.5 km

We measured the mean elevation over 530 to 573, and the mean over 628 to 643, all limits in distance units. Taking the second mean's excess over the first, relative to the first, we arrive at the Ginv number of -0.28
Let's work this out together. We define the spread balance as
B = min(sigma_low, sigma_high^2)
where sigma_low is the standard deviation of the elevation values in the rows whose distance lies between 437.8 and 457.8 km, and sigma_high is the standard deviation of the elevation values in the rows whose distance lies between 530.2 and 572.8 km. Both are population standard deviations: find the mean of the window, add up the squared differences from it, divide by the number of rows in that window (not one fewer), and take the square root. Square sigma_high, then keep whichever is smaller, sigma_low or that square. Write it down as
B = 0.98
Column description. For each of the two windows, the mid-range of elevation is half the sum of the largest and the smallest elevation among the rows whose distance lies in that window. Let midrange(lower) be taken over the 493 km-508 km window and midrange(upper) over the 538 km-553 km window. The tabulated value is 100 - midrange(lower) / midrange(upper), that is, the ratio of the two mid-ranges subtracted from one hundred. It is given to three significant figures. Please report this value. 99.0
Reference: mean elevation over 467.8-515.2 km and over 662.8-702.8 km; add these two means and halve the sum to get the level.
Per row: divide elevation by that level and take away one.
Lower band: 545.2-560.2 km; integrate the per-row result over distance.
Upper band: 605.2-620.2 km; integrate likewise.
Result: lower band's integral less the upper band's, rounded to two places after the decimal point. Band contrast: 0.16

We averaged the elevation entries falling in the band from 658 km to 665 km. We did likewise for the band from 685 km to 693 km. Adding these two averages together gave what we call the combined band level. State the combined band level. 152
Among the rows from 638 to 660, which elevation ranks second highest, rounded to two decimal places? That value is 67.49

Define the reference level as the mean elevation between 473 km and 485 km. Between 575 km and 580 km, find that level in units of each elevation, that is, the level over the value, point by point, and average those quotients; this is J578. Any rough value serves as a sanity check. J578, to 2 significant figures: 0.98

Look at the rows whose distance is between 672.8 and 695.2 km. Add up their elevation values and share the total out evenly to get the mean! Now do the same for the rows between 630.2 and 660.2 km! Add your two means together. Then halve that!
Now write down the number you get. 67.0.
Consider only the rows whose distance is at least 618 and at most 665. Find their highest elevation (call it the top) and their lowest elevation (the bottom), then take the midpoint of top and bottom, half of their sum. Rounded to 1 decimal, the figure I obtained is 62.7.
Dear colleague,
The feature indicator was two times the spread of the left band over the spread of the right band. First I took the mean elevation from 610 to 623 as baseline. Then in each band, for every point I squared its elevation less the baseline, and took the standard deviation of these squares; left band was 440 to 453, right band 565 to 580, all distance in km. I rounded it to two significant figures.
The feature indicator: 2.3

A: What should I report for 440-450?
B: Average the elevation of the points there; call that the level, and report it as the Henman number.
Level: 74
